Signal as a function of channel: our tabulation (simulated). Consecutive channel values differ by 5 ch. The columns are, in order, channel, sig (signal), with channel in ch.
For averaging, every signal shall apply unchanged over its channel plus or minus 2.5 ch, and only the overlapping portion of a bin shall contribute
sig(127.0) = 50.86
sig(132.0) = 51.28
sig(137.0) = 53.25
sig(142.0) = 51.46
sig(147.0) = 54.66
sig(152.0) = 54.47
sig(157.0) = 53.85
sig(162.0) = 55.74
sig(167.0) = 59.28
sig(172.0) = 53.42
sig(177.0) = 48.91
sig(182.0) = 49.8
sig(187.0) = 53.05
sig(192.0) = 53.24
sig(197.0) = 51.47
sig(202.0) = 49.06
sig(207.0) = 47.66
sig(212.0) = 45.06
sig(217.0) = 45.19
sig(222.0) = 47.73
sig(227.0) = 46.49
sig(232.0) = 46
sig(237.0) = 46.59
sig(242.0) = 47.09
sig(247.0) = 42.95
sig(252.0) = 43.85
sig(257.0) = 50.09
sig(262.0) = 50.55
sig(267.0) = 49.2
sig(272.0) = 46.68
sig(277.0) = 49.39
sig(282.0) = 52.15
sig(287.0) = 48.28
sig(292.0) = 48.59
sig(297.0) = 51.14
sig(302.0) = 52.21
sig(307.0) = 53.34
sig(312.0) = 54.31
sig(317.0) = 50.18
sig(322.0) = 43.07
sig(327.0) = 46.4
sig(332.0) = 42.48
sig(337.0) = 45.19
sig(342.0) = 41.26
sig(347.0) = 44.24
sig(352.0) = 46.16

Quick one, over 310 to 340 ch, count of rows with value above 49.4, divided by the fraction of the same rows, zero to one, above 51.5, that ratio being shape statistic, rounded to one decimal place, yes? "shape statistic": 12.0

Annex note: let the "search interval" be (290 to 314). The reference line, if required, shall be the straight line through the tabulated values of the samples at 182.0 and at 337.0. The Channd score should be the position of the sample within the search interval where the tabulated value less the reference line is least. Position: 292.0 ch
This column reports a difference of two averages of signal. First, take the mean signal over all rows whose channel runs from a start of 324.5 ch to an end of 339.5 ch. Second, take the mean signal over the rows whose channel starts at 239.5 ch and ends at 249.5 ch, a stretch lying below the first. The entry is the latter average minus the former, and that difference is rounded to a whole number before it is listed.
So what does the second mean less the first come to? 0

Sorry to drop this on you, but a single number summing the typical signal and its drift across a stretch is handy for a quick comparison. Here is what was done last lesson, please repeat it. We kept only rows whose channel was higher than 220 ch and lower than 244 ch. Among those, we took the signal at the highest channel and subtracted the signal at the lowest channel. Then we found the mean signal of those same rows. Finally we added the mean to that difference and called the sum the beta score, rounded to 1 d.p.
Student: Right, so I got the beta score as 46.1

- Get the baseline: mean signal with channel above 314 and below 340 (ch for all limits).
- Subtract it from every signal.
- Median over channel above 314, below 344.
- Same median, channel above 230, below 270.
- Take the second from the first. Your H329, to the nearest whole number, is -3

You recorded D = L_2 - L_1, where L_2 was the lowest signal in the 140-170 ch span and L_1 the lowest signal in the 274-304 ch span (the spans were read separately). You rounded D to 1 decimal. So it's 3.2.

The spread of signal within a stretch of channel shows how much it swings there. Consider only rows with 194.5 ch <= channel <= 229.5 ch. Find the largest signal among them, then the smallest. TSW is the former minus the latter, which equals 6.4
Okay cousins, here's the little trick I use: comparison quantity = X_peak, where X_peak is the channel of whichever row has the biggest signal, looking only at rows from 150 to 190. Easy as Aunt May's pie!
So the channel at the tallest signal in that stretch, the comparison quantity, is 167.0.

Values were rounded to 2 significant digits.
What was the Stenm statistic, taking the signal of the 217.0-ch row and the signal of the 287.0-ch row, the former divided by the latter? 0.94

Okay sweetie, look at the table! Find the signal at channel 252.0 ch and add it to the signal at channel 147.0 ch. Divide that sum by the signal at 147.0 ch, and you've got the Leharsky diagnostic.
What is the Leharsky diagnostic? 1.80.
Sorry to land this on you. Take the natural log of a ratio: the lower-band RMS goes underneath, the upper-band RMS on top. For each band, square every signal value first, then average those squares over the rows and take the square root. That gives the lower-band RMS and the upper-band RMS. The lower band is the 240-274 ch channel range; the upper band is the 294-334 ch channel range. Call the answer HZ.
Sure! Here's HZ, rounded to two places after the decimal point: 0.04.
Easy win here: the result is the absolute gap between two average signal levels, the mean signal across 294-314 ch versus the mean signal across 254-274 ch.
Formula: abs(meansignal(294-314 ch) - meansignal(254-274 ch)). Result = 4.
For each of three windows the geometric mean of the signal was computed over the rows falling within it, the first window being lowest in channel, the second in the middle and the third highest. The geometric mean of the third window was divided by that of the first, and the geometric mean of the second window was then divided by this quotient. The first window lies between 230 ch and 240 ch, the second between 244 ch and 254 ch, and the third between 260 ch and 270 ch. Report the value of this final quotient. 40.3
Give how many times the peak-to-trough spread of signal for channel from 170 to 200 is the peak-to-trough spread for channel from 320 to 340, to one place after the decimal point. 1.2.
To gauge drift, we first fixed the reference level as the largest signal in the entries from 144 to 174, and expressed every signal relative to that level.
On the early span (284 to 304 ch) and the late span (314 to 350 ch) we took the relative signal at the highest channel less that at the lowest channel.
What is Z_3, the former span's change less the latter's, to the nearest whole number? 10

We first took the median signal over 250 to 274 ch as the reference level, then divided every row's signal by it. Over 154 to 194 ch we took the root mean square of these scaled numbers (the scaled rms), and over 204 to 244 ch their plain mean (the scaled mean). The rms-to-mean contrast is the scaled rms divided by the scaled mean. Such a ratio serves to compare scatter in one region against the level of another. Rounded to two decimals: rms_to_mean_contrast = 1.15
